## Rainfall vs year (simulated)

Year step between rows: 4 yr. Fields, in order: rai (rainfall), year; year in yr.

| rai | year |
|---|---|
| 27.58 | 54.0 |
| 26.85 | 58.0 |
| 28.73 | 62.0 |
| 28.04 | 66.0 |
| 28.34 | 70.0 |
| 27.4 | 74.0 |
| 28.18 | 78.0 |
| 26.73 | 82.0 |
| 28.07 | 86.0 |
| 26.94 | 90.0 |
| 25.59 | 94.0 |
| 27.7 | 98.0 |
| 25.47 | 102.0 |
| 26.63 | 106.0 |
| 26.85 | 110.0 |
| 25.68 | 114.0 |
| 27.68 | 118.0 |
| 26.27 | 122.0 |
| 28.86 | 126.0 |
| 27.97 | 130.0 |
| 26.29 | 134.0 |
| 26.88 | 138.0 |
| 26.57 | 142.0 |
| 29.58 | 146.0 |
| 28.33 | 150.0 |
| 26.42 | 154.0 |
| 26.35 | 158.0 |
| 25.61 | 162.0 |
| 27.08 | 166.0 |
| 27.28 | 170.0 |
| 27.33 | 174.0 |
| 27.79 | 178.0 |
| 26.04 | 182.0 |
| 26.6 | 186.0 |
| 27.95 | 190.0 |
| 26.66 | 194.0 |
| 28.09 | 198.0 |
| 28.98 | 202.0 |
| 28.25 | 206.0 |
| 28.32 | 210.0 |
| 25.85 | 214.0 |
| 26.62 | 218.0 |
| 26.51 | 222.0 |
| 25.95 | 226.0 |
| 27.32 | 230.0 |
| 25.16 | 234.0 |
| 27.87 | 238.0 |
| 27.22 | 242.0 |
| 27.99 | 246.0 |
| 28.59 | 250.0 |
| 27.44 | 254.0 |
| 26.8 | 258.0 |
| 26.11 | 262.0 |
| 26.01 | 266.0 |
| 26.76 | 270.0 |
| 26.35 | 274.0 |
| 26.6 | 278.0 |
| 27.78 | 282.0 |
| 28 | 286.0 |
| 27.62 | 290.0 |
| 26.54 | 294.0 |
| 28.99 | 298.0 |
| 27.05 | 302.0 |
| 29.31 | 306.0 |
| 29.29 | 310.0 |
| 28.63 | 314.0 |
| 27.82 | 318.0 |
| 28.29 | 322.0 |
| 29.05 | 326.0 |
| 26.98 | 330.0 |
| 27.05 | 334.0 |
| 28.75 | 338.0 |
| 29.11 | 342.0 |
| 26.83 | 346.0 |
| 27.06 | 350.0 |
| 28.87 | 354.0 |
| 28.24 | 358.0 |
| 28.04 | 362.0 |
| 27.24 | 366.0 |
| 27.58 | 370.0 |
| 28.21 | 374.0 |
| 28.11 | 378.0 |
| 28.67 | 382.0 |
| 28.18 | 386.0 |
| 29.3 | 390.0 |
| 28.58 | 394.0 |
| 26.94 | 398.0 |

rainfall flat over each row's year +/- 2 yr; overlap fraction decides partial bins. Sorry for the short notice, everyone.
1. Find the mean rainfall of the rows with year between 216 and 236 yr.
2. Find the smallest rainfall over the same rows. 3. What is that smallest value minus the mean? -1.2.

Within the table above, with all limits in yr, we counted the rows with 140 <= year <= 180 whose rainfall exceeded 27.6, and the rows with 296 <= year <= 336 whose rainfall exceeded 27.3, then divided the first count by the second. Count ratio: 0.43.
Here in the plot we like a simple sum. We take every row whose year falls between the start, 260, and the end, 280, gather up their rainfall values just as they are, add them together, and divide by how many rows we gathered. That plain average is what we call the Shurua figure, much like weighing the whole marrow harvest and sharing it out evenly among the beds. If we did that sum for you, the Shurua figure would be 26.4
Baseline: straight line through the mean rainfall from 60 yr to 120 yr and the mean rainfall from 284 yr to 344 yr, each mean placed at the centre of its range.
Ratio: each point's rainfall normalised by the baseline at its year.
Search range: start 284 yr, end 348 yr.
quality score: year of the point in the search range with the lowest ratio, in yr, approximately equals 294.0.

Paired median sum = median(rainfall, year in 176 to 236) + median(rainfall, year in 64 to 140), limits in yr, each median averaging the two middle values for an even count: 53.6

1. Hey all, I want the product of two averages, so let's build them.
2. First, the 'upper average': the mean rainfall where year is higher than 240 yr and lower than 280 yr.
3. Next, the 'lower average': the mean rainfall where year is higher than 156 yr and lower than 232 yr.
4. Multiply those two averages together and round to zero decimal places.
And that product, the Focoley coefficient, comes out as 731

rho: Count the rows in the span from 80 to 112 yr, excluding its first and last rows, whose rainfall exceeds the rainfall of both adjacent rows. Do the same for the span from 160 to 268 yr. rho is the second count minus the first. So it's 6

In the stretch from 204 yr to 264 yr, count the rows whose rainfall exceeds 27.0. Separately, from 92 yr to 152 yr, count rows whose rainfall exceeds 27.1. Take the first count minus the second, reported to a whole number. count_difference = 2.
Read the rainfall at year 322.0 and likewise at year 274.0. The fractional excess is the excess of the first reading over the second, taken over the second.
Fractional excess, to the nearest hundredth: 0.07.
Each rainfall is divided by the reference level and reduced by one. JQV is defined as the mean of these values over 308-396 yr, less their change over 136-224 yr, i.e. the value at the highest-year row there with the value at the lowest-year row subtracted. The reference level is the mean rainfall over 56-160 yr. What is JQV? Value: 0.048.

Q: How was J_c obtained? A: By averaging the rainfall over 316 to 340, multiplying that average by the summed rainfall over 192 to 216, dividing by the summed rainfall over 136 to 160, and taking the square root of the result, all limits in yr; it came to 5.32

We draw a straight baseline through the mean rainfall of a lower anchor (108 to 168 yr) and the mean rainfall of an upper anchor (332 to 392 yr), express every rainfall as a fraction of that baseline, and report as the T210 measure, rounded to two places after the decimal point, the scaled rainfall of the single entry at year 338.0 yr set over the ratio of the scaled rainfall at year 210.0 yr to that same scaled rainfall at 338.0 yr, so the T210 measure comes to 1.02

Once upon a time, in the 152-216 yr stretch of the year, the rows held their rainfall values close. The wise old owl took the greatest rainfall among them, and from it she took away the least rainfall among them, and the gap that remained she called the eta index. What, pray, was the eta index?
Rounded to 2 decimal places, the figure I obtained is 3.37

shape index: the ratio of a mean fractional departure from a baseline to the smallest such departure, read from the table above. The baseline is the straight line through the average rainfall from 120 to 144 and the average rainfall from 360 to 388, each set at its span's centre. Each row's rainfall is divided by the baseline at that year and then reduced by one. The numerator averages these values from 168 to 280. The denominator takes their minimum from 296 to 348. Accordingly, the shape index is 0.4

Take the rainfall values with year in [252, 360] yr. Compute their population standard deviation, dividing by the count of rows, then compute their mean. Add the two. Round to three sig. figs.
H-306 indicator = 28.7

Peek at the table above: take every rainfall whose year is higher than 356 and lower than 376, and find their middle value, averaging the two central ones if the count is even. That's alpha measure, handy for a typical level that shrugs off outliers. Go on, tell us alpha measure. 28.0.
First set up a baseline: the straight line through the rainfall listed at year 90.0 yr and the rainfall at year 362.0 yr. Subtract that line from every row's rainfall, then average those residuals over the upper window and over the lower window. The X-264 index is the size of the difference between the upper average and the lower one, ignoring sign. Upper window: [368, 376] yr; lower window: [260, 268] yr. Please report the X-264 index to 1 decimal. 1.4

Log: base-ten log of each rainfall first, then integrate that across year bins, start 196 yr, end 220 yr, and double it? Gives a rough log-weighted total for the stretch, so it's 69.2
